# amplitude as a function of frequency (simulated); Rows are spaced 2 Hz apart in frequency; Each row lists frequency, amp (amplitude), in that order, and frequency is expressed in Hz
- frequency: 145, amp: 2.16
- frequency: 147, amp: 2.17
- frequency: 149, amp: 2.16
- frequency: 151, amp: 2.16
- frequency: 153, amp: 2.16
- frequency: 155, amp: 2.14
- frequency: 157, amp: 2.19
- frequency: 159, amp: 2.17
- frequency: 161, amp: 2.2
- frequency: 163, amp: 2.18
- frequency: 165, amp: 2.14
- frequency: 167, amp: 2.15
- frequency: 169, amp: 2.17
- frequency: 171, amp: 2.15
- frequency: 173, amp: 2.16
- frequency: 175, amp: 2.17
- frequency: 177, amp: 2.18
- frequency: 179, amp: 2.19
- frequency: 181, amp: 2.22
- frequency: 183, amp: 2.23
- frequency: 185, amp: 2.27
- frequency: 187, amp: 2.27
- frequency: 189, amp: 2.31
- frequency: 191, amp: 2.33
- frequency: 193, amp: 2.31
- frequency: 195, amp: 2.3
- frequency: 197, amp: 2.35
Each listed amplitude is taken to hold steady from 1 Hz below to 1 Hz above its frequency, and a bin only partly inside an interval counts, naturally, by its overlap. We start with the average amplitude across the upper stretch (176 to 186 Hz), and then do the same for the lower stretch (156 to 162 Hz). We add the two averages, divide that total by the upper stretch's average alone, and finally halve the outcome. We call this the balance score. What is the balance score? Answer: 0.99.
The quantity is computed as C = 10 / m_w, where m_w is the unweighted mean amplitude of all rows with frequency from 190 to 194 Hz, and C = 4.31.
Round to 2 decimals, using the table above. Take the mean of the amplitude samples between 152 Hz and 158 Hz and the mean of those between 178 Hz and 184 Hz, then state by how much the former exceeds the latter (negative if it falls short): -0.05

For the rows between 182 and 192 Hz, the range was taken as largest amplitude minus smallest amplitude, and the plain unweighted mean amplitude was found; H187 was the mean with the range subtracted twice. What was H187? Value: 2.08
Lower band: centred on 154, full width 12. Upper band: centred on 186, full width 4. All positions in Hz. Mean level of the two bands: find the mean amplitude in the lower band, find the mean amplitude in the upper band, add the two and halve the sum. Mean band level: 2.217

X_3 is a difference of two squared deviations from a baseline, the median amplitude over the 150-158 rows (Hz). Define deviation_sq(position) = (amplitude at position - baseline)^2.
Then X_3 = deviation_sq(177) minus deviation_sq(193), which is -0.022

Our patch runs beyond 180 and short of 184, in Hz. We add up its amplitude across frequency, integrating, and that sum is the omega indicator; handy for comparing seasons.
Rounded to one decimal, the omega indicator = 8.9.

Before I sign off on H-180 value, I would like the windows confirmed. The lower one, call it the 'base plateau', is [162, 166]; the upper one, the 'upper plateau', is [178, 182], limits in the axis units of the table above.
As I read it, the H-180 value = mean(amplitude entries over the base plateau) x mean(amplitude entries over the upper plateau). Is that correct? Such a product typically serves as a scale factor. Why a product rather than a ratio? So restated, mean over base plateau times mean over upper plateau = 4.76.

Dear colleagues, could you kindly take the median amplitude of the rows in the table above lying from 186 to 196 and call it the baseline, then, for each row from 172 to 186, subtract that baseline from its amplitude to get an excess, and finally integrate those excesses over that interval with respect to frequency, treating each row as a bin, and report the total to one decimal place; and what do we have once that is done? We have -1.5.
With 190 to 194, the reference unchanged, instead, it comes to 0.0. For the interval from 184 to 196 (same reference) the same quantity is -0.1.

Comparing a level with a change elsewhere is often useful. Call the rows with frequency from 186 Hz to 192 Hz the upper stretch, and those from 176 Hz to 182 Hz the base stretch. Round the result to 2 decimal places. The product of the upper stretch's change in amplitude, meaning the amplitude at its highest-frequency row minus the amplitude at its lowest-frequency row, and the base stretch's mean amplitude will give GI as 0.13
